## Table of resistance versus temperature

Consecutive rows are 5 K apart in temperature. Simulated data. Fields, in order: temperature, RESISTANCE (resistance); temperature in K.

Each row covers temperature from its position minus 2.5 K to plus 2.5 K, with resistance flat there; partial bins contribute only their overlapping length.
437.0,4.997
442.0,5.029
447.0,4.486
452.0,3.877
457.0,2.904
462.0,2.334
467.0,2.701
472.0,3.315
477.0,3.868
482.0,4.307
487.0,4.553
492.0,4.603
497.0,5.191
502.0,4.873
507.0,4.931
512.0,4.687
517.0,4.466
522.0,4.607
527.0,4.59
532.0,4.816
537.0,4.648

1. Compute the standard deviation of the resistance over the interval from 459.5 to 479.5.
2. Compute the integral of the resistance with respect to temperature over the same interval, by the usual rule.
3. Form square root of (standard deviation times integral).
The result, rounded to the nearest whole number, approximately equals 6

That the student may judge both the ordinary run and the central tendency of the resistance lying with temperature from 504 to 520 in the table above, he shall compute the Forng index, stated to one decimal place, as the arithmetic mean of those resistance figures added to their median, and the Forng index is 9.4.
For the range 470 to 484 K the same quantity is 7.7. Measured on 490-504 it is 9.8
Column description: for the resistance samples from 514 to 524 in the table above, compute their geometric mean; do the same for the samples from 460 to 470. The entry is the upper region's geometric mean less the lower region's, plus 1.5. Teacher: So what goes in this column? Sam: 3.5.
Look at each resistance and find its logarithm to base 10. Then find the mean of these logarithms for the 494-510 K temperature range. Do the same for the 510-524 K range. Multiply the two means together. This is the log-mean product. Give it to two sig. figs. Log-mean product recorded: 0.46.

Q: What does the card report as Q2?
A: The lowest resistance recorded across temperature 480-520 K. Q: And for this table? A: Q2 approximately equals 4.307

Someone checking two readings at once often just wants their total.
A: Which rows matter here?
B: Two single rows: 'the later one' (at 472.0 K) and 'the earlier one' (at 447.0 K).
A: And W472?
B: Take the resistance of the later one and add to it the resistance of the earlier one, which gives 7.8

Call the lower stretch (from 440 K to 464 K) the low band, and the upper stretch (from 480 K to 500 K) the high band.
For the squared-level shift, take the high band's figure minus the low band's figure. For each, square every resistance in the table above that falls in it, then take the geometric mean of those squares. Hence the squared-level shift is 8.8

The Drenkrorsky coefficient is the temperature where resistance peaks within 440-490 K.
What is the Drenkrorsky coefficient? 442.0 K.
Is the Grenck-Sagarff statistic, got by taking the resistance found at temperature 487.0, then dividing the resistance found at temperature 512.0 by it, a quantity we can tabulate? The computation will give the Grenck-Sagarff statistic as 1.03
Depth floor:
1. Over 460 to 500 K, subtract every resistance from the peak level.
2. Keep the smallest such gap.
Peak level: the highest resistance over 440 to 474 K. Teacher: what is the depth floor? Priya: -0.16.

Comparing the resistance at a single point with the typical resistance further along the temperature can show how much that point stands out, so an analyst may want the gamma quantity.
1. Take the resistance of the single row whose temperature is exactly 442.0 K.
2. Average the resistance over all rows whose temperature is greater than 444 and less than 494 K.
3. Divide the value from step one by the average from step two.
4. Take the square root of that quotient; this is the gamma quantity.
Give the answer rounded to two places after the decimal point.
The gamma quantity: 1.17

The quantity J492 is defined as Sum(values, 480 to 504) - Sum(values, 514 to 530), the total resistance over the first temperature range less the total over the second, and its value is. 10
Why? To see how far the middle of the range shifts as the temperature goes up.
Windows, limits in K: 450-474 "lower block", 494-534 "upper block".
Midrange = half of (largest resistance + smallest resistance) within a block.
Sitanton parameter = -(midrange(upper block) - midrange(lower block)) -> -1.7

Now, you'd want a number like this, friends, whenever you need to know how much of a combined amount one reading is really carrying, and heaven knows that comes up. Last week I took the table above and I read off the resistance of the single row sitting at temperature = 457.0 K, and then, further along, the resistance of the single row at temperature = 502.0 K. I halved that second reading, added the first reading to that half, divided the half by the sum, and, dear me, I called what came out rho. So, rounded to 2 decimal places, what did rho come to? 0.46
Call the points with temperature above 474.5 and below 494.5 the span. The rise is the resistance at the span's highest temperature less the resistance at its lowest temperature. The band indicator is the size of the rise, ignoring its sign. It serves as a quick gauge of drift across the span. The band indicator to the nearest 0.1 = 0.7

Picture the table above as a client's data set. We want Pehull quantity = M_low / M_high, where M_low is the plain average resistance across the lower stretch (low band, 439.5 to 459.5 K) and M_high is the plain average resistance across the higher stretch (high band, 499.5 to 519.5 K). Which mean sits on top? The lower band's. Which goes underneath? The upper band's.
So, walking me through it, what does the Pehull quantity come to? 0.86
